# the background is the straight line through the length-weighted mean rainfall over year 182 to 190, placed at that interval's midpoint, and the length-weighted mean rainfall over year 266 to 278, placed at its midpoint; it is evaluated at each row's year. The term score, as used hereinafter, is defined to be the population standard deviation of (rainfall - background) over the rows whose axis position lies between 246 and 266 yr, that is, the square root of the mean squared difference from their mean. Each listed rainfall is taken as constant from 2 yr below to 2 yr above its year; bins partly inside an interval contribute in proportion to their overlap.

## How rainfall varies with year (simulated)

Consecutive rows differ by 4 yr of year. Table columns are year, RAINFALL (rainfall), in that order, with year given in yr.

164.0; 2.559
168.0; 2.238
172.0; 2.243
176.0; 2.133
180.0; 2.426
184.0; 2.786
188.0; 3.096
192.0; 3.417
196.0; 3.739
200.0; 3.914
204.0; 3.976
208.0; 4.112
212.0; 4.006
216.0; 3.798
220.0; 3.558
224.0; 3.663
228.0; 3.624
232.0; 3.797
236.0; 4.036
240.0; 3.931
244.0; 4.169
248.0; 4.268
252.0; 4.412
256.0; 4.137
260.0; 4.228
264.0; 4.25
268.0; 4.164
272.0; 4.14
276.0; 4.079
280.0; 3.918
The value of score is 0.137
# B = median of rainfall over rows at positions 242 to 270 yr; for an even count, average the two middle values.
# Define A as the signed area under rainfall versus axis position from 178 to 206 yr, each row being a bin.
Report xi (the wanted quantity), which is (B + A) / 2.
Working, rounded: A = 93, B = 4.23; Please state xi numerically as 49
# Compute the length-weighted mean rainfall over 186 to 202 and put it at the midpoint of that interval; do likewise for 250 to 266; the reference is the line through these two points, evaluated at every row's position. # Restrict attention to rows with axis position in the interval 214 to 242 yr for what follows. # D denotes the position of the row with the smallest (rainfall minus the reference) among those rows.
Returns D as 228.0 yr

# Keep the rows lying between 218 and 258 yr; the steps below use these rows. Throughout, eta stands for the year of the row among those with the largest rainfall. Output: 252.0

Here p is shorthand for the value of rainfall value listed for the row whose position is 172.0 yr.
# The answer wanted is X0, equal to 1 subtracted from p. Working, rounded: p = 2.243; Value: 1.2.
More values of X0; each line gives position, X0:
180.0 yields 1.4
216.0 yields 2.8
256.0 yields 3.1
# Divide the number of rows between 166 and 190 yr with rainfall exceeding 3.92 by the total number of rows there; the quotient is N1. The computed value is 0.0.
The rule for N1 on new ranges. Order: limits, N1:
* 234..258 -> 1.0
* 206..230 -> 0.3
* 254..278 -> 1.0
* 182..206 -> 0.2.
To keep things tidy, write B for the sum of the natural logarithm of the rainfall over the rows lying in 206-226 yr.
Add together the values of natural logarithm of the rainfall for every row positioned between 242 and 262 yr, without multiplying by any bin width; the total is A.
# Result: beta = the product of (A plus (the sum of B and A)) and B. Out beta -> 142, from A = 7.2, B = 6.7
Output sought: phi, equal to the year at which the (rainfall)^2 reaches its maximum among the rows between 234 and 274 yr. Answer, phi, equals 252.0 yr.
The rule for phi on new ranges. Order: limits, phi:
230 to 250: 248.0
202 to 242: 208.0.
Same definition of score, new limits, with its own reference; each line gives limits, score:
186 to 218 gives 0.236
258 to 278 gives 0.137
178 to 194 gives 0.306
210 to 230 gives 0.226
